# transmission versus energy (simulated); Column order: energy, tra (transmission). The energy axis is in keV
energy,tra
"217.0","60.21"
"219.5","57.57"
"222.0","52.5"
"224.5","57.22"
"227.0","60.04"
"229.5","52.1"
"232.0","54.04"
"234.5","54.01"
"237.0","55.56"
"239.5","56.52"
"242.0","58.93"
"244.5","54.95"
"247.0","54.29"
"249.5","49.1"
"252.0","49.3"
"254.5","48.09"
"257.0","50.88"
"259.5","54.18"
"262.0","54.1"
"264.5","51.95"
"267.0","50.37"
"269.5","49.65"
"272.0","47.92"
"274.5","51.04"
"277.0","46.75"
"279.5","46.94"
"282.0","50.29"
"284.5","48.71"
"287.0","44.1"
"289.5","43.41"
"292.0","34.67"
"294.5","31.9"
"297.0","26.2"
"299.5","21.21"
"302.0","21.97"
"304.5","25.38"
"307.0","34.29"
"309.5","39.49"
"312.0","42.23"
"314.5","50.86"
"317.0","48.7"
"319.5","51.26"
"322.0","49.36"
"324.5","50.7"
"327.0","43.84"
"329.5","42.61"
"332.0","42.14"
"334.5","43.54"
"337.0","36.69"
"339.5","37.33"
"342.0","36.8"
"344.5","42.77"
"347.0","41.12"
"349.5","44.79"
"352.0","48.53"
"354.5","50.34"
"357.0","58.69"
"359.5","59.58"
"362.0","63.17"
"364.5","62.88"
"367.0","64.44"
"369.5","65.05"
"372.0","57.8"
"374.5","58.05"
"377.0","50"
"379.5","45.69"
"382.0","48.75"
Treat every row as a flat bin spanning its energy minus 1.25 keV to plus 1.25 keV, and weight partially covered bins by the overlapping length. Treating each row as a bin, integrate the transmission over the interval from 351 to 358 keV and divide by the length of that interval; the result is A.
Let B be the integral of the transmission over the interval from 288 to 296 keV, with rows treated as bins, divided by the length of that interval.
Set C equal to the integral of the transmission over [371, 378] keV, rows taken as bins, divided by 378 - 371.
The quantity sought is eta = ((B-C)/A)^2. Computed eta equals 0.13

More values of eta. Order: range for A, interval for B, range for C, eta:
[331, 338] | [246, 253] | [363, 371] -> 0.10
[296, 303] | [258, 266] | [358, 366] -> 0.14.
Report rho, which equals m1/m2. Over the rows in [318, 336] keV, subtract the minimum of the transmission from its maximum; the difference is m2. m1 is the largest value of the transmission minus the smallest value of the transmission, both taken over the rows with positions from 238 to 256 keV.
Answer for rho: 1.19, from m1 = 11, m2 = 9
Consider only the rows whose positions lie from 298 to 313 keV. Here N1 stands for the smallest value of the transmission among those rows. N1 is 21.21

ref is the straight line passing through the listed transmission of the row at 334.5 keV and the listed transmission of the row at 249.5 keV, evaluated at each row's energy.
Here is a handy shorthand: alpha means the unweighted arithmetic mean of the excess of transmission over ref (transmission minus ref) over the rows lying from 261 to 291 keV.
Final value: 1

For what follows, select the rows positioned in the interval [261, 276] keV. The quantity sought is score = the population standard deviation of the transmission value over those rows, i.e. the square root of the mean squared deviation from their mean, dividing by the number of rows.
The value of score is 1.9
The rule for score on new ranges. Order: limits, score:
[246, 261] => 2.4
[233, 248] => 1.7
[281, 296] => 6.8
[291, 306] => 4.9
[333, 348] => 2.9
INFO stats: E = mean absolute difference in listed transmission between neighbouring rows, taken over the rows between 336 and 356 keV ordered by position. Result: 2.6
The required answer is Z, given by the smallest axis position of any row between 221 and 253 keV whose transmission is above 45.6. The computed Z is 222.0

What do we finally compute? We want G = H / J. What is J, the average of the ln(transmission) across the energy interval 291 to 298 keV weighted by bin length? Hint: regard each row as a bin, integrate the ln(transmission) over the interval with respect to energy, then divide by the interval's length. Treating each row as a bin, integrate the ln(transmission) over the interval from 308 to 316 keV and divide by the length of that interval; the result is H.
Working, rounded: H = 3.78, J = 3.4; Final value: 1.10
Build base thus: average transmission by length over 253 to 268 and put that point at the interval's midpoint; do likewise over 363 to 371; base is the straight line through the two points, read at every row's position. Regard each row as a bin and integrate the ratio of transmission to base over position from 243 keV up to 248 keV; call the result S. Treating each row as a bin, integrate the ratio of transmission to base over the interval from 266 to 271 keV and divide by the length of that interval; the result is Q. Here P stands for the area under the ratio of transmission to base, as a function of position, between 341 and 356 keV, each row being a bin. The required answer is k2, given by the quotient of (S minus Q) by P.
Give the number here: 0.4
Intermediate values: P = 10.8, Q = 0.95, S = 5.5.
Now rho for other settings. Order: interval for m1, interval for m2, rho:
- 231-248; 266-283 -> 1.15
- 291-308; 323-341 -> 0.96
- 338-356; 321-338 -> 0.97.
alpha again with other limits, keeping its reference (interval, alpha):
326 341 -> -3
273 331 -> -5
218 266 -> 4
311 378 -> 7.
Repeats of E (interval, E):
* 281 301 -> 4.2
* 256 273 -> 1.6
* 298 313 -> 4.2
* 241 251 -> 3.3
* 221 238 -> 3.2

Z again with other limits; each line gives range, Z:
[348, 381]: 352.0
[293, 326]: 314.5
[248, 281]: 249.5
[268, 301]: 269.5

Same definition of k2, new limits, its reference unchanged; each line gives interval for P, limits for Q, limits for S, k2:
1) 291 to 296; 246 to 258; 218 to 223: 1.7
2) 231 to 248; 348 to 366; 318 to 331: 0.5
